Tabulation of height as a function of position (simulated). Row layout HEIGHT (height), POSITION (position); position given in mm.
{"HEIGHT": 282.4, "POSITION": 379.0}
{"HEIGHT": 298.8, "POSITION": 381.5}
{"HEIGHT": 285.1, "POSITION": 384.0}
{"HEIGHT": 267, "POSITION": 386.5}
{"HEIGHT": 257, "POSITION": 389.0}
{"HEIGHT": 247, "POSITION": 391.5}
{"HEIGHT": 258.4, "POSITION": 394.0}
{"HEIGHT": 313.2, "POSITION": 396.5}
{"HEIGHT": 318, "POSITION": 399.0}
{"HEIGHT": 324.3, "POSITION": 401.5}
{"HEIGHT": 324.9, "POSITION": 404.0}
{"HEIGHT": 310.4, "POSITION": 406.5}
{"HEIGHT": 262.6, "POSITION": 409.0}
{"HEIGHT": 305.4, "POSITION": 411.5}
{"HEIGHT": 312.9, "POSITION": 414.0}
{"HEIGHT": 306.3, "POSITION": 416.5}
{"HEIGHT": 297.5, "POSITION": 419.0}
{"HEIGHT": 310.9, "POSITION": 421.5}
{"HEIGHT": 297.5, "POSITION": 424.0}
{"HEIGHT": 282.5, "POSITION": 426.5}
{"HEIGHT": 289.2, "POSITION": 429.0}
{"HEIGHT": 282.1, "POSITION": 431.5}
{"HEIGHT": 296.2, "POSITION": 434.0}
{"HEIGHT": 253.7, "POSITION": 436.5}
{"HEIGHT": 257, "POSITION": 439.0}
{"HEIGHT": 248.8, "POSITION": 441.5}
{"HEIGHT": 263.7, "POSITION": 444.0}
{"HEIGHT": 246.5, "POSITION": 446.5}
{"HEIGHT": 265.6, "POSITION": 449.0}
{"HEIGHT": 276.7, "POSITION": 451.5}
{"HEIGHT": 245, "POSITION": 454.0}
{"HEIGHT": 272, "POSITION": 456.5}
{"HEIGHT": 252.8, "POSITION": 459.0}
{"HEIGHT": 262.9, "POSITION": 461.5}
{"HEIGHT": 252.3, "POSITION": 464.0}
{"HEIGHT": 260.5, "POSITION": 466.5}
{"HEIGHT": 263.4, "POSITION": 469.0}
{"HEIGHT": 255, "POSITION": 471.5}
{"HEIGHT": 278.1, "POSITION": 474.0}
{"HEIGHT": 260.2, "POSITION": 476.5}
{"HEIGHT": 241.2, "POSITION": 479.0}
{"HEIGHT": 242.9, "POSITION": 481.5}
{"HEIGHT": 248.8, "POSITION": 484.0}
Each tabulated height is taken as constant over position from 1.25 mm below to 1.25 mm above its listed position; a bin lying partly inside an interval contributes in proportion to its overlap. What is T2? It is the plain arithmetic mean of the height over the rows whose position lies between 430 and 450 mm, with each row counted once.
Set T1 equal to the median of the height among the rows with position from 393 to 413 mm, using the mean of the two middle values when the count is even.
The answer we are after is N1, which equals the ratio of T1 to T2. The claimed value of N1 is 1.18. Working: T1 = 312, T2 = 264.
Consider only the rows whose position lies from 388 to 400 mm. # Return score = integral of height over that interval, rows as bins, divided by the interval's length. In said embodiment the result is 278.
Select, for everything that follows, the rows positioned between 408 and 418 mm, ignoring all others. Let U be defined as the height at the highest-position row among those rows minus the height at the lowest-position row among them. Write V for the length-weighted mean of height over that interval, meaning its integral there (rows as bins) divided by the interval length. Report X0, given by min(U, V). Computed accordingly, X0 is 44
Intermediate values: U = 44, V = 298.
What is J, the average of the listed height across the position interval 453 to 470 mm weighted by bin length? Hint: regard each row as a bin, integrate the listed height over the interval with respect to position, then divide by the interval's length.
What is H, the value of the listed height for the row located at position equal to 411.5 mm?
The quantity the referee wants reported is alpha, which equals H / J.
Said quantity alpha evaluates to 1.18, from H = 305.4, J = 259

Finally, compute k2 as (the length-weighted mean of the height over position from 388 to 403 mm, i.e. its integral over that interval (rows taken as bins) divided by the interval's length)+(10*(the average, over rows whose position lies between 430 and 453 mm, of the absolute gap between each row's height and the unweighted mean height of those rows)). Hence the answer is 417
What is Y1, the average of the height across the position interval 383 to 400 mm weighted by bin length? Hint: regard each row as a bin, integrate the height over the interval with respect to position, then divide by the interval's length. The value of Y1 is 277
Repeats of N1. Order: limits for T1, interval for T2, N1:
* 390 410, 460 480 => 1.20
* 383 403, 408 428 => 0.93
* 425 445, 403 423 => 0.90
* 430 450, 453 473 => 1.01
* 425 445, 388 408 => 0.93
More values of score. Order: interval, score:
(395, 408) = 316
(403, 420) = 303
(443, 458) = 261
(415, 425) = 303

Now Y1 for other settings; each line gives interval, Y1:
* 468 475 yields 265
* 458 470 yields 258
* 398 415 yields 308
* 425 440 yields 277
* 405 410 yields 290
